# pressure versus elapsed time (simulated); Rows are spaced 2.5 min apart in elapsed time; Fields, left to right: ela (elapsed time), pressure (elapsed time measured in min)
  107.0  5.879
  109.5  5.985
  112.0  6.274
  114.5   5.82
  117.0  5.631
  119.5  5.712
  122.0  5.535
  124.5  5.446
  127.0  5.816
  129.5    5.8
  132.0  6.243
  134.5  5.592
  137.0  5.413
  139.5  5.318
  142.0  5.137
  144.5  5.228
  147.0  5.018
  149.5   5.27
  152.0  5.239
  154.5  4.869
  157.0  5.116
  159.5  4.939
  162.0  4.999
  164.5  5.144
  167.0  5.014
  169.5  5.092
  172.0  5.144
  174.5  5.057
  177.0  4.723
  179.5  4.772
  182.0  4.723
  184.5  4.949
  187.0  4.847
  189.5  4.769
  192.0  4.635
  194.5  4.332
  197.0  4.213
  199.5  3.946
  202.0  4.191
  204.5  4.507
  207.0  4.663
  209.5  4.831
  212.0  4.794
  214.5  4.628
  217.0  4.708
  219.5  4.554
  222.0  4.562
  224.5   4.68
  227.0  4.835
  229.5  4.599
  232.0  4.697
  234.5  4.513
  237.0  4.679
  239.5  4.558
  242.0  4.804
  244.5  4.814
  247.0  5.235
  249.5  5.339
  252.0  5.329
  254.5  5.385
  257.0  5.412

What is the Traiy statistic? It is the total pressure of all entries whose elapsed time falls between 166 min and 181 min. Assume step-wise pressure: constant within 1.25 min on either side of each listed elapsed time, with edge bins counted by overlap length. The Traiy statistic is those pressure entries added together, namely 29.8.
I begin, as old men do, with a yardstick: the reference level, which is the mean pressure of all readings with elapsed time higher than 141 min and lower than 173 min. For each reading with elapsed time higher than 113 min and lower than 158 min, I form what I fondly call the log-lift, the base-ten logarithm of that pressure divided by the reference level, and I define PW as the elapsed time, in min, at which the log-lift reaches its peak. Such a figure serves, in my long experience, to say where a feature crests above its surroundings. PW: 132.0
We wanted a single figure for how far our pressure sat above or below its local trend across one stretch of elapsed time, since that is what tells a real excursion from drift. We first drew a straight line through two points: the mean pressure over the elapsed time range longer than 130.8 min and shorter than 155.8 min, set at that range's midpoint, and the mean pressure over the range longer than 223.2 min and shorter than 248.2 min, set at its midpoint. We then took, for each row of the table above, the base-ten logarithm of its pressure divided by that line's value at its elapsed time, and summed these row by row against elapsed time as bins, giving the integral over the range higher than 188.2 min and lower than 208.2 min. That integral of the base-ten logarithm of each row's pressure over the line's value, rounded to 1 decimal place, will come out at -1.1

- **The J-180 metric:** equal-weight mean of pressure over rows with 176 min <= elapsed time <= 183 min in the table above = 4.7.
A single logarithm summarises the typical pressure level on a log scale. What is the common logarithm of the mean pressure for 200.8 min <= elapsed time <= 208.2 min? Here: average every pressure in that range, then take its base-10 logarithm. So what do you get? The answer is 0.649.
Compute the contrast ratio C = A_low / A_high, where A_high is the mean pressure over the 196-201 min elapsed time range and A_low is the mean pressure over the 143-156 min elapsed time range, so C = 1.26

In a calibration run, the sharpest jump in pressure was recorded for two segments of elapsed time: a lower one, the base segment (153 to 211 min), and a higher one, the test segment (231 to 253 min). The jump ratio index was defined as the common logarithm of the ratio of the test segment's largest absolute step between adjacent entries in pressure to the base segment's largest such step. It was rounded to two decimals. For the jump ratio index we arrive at 0.10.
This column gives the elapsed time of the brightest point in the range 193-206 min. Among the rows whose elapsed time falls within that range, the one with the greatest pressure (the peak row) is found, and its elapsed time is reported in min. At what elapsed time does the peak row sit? 204.5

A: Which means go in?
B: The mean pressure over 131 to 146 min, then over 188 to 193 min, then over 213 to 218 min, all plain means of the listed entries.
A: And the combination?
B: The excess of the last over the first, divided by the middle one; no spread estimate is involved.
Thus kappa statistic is -0.17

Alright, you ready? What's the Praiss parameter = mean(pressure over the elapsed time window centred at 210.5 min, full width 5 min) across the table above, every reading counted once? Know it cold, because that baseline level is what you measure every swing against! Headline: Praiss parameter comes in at 4.8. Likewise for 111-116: 6.0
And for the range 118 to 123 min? 5.6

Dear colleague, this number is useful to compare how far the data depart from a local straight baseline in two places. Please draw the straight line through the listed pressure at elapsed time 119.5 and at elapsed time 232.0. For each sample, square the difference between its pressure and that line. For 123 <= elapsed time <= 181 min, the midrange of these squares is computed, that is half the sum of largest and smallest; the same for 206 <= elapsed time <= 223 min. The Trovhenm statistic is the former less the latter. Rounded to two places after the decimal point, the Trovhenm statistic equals 0.17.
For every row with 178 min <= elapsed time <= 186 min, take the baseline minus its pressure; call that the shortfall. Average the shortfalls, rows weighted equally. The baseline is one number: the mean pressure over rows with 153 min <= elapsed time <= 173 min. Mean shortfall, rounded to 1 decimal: 0.2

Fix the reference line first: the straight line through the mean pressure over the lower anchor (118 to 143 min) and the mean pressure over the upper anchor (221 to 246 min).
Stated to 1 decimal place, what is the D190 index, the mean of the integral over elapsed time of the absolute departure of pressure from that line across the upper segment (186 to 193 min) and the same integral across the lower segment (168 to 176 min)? 1.7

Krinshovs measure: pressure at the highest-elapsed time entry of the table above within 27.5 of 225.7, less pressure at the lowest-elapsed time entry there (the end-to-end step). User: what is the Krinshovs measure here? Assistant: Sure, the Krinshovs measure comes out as 1.4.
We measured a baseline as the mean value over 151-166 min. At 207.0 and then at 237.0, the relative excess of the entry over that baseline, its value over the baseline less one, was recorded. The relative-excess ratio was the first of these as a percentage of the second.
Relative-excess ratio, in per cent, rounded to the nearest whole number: 104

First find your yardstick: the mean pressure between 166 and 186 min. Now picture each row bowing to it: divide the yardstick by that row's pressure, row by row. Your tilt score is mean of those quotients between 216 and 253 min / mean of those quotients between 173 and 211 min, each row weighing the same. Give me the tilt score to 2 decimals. 0.96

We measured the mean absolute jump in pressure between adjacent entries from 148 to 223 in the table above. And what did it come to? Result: 0.15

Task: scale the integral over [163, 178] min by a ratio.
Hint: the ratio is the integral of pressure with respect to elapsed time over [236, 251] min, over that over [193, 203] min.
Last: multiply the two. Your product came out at 133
